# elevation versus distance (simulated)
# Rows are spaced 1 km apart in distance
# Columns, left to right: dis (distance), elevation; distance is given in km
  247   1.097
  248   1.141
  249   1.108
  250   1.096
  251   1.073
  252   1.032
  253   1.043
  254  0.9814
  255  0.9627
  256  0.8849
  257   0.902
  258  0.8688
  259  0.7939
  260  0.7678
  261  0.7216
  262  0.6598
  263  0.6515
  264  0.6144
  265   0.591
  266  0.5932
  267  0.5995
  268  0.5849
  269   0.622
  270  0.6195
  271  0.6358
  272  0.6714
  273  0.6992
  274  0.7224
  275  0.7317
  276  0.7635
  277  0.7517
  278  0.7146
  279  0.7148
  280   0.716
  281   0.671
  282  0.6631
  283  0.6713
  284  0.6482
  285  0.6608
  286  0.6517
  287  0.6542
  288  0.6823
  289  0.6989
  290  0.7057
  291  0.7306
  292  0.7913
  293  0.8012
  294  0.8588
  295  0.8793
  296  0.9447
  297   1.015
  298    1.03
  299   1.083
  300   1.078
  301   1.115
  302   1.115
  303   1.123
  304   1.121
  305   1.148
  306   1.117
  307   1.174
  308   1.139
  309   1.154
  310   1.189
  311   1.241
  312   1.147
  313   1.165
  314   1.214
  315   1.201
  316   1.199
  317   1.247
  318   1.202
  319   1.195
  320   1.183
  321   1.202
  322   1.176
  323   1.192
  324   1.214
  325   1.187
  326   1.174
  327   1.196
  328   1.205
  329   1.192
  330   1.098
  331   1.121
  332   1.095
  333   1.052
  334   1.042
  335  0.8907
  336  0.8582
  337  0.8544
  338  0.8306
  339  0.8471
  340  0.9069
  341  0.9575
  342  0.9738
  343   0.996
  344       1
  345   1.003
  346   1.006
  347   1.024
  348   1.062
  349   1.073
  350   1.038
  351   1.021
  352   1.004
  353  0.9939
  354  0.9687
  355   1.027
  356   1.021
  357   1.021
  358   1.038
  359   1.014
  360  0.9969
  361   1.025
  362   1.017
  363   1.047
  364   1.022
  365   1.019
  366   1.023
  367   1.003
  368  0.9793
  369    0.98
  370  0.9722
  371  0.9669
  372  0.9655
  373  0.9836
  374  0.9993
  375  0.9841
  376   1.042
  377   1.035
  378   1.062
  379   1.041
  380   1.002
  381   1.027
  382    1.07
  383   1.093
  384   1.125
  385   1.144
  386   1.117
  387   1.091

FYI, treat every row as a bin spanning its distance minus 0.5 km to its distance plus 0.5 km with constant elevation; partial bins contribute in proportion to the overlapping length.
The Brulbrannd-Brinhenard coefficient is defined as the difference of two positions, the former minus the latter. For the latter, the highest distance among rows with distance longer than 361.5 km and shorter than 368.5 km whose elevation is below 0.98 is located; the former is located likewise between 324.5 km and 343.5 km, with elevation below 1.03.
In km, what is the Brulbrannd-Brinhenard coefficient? -25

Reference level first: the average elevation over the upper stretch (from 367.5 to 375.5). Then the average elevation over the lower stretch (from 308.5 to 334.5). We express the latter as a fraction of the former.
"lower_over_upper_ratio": 1.20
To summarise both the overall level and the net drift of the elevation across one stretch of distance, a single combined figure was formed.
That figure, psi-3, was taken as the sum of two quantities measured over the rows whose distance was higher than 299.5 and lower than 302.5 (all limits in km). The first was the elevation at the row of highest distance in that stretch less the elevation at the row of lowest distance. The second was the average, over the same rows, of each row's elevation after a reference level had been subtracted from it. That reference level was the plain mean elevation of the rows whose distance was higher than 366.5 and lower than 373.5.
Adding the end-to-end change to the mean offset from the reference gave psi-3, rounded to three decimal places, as 0.161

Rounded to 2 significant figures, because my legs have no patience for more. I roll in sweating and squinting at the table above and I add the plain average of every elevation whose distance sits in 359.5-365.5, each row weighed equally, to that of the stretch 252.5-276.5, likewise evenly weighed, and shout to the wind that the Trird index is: 1.8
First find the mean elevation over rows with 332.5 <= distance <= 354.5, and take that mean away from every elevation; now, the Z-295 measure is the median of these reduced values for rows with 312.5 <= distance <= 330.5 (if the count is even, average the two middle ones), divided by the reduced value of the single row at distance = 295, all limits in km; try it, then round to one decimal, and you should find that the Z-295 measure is -2.4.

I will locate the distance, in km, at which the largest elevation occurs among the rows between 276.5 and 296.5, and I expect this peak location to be 296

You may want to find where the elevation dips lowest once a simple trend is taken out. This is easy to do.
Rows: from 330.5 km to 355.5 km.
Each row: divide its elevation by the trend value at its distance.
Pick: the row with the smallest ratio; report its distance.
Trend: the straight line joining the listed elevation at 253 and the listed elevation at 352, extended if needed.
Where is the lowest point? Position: 338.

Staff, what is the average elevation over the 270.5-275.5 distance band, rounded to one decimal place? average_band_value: 0.7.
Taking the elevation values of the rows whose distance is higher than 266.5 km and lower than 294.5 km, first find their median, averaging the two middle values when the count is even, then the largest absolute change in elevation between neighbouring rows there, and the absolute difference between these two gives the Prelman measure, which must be 0.63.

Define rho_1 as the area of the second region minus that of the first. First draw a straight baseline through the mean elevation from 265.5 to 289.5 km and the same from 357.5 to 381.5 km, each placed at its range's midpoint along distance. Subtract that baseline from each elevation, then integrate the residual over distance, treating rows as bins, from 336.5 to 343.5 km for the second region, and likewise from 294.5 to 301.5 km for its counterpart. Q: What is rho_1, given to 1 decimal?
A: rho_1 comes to -1.9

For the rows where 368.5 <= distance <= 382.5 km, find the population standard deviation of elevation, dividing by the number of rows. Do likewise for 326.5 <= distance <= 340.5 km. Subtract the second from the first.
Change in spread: -0.10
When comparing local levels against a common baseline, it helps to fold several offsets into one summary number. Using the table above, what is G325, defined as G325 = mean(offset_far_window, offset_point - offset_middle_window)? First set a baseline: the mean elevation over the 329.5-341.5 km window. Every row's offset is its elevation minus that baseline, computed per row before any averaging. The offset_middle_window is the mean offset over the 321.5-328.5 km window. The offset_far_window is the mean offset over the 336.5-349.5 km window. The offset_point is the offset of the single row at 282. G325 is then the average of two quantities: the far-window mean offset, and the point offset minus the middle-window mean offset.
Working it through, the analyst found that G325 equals -0.26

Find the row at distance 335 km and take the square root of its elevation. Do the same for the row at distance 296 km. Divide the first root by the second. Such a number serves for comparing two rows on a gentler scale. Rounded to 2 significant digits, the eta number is 0.97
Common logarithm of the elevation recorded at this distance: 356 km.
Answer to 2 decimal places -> 0.01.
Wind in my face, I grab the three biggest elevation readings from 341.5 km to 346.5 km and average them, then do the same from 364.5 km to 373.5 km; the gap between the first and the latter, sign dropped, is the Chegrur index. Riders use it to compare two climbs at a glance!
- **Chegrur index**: 0.0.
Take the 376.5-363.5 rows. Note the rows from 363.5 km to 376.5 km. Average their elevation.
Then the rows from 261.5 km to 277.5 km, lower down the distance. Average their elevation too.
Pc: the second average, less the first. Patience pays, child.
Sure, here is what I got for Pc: -0.34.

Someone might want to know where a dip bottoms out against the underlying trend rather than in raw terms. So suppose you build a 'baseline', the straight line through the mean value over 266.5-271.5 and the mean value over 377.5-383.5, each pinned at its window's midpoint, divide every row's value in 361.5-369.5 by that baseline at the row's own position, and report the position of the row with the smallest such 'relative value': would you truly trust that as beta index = 369 km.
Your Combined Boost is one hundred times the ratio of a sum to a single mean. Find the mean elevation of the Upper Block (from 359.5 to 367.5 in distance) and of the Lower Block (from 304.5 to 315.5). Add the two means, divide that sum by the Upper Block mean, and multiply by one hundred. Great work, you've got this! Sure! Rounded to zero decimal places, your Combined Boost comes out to 215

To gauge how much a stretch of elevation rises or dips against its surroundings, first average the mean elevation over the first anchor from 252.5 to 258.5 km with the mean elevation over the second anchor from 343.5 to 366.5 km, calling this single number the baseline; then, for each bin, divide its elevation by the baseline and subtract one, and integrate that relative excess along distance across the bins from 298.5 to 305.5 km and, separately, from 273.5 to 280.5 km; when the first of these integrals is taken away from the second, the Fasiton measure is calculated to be -2.7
